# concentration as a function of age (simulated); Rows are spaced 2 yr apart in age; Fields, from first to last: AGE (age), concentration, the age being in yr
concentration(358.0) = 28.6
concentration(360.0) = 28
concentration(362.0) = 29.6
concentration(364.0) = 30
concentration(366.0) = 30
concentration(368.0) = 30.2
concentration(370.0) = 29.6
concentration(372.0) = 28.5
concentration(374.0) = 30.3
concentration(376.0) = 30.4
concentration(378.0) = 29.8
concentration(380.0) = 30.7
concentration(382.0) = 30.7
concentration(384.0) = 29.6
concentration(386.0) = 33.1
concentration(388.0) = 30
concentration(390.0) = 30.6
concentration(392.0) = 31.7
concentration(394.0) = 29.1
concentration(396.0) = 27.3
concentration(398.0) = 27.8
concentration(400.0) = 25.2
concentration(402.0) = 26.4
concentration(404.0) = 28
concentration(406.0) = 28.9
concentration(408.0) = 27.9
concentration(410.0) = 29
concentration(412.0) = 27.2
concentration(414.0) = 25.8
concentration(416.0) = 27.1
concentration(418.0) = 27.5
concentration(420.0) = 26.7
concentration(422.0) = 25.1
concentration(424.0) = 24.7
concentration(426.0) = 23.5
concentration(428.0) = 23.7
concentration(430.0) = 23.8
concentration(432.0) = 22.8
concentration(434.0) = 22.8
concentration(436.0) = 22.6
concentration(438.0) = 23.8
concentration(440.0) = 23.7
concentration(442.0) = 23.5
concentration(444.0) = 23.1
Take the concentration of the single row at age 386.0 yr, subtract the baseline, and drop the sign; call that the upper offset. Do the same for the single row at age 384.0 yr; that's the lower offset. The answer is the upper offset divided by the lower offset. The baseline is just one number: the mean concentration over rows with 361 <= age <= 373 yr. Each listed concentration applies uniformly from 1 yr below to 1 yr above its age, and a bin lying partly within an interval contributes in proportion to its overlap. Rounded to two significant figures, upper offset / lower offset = 69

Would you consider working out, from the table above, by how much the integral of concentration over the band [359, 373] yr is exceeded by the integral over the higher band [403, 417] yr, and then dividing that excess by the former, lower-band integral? -0.058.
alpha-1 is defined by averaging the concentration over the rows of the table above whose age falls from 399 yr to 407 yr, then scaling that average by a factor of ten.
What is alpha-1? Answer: 271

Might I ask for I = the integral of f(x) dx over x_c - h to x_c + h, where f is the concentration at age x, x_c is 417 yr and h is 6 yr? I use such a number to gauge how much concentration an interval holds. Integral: 319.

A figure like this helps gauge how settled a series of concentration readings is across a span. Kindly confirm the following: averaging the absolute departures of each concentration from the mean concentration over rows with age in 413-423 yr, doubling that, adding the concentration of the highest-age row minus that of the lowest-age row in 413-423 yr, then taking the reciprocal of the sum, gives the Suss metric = 1.1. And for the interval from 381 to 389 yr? 0.6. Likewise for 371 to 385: 0.4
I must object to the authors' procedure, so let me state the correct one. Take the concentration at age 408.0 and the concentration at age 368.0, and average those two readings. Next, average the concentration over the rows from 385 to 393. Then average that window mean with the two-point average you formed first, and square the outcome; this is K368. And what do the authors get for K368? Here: 912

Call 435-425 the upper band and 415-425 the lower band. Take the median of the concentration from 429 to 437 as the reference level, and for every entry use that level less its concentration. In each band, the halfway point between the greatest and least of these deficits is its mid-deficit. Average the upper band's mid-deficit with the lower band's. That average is -1.9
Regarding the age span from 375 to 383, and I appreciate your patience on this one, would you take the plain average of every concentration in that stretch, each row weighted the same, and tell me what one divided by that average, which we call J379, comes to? 0.033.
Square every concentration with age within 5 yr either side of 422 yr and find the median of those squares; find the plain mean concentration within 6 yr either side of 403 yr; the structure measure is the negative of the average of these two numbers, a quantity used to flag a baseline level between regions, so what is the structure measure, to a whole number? -329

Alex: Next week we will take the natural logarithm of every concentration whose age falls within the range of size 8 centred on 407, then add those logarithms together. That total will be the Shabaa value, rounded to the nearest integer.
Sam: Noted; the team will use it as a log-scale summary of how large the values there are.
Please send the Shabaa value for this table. 13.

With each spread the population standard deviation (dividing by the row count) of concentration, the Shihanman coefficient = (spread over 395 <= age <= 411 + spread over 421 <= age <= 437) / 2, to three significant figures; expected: 1.02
